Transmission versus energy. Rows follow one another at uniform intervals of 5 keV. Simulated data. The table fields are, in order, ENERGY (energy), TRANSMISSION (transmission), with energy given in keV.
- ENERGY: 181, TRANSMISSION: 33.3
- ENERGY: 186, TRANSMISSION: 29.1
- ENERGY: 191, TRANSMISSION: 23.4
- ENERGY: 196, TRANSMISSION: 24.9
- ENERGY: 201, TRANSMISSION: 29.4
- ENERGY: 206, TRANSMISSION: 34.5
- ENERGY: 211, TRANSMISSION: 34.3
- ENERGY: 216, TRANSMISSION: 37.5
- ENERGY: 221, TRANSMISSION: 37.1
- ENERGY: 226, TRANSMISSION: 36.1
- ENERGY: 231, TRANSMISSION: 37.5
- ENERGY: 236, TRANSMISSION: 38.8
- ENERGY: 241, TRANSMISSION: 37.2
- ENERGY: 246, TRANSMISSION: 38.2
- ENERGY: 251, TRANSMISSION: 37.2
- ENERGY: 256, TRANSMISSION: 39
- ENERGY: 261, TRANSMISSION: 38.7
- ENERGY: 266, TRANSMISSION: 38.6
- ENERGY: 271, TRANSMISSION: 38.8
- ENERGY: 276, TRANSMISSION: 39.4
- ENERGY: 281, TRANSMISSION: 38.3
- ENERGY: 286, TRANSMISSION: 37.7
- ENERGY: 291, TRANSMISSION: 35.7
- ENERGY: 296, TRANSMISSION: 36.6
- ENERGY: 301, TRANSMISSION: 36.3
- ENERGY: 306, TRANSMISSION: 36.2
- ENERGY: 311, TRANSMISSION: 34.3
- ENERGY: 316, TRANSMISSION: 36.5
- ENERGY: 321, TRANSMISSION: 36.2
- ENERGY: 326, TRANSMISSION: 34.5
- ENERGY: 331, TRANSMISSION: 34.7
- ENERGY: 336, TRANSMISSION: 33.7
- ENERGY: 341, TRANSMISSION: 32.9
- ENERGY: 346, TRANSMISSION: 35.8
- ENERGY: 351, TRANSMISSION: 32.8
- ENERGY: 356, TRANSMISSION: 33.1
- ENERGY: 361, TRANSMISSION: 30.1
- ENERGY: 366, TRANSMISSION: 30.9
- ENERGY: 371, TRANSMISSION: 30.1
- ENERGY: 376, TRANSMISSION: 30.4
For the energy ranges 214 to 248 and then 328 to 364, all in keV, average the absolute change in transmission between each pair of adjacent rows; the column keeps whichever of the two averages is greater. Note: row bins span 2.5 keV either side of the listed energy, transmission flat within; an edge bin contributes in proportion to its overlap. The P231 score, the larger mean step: 1.8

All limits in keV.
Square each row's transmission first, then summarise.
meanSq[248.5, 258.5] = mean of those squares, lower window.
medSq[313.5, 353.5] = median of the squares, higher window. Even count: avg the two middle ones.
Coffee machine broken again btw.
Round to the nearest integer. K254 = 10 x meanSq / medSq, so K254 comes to 12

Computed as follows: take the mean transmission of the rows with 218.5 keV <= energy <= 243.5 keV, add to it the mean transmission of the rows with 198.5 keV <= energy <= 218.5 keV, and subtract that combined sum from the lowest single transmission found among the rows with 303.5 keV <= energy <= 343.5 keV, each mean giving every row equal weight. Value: -38.4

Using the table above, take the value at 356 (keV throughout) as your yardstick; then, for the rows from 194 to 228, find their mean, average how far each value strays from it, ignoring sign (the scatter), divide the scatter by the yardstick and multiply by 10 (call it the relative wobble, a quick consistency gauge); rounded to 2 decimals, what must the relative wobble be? 1.08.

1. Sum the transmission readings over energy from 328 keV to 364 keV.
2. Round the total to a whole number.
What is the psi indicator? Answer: 233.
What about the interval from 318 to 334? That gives 105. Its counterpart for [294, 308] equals 109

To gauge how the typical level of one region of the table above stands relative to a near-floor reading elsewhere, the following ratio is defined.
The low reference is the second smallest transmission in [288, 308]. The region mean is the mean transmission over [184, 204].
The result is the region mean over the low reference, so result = 0.74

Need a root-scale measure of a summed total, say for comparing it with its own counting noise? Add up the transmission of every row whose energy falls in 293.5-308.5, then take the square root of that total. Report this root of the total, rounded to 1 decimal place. 10.4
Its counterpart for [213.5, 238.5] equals 13.7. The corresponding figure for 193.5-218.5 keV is 12.7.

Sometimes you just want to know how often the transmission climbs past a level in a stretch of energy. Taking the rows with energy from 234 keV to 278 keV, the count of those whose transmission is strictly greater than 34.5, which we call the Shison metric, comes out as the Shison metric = 9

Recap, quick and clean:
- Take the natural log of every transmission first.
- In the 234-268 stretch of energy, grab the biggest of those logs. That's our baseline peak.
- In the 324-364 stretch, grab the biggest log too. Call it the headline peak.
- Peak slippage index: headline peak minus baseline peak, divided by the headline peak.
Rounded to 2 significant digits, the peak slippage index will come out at -0.024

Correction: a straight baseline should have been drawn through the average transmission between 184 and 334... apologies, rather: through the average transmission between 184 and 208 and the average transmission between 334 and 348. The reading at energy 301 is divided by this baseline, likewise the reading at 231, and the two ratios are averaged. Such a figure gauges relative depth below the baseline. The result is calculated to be 1.19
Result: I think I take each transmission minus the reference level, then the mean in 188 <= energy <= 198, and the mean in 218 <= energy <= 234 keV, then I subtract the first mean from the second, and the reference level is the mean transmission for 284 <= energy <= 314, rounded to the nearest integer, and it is 13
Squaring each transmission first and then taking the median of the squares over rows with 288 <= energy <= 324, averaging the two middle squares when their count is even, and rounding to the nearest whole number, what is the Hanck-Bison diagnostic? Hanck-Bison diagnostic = 1310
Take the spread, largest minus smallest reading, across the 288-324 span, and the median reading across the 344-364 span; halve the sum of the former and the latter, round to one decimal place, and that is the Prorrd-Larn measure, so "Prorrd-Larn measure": 17.6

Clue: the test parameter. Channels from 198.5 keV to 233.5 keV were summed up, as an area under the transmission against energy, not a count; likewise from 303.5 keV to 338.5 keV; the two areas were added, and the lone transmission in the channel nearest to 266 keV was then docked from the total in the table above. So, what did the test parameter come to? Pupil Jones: 2424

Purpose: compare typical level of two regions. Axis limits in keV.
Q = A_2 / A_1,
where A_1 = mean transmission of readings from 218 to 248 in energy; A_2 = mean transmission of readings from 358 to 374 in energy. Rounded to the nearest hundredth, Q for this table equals 0.81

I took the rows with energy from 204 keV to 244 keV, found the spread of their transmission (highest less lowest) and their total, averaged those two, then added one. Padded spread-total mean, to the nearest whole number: 150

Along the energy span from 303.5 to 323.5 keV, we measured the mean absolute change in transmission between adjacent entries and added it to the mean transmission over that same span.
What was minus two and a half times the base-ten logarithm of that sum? -3.93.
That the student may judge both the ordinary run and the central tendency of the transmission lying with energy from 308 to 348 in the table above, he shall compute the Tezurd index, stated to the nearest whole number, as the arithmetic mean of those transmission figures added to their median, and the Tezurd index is 69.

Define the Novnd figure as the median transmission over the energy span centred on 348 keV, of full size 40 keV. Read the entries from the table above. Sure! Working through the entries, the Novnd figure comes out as 33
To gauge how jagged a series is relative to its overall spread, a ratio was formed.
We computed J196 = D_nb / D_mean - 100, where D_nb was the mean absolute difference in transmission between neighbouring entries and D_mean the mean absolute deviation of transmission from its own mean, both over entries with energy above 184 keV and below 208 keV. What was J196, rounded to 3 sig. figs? -98.7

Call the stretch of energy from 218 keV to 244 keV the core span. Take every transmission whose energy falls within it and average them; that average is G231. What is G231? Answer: 37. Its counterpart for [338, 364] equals 33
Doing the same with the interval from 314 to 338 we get 35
